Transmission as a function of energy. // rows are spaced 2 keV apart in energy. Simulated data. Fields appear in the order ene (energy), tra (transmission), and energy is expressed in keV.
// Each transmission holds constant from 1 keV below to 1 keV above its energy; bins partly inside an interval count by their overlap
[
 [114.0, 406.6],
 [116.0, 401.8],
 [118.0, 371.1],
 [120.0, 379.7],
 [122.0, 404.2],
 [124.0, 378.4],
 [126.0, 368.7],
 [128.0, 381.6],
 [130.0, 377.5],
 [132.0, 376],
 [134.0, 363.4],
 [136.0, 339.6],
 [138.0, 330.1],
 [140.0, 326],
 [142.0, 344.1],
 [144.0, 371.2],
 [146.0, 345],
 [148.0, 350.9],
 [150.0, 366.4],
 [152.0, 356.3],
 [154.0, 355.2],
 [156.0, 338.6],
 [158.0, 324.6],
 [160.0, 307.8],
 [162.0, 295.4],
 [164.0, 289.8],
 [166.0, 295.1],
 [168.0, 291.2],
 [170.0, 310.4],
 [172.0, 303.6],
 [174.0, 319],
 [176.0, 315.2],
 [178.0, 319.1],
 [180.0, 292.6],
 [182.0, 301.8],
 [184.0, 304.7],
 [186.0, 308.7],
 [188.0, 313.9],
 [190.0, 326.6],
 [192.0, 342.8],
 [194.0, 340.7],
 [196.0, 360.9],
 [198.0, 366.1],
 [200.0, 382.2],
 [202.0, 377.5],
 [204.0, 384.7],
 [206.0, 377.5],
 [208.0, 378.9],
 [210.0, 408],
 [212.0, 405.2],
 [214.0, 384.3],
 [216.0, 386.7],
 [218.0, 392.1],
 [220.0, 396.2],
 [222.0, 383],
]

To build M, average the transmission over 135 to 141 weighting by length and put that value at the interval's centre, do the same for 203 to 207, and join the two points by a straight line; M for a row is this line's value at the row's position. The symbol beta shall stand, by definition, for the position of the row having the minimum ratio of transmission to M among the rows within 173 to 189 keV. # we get 180.0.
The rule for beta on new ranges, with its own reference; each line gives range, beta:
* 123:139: 138.0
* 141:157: 156.0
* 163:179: 168.0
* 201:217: 208.0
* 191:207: 194.0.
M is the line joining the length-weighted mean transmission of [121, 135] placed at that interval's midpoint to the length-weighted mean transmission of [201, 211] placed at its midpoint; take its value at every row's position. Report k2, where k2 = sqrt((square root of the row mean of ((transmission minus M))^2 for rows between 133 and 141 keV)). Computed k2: 6.5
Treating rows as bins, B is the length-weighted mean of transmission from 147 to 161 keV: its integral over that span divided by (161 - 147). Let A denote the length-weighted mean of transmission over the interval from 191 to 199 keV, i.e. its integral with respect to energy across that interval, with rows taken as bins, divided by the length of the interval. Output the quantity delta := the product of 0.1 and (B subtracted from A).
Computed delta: 1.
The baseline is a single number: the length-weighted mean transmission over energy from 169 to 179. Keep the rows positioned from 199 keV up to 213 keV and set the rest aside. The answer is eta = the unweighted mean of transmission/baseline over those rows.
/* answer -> 1.24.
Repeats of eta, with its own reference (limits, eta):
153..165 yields 1.02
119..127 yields 1.22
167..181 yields 0.98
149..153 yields 1.15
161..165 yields 0.93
